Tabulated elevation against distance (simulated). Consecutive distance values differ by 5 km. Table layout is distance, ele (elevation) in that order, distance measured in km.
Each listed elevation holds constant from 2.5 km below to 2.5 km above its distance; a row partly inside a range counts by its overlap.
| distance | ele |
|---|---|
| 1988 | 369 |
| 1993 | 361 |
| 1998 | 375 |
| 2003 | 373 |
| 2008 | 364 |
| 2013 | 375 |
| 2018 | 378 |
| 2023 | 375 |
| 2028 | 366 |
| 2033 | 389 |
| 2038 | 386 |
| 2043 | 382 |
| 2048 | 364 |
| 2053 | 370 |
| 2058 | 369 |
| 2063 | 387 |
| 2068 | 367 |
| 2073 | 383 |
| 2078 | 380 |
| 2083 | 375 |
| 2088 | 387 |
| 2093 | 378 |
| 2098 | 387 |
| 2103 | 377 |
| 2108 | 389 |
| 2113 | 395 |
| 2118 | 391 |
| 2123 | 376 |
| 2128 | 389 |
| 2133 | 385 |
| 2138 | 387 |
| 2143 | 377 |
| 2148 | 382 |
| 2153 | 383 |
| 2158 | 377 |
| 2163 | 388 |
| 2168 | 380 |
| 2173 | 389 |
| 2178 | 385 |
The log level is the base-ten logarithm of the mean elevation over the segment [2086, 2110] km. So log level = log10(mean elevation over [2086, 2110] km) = 2.584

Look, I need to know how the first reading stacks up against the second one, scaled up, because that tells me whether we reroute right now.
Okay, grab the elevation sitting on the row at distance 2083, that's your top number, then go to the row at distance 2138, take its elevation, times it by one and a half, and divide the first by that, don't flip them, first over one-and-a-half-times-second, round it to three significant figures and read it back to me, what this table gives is 0.646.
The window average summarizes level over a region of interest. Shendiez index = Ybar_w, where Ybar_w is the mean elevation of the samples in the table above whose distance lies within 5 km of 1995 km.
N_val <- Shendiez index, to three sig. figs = 368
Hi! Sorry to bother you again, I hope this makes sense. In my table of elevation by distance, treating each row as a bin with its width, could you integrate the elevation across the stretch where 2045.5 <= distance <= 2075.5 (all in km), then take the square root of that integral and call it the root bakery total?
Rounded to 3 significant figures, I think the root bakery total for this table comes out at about 106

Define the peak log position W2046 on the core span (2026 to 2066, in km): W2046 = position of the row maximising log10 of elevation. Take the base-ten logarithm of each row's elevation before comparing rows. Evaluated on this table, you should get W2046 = 2033 km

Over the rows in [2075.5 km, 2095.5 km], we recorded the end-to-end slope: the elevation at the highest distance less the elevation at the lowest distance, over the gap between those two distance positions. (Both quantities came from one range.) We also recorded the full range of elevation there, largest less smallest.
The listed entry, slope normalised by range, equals -0.011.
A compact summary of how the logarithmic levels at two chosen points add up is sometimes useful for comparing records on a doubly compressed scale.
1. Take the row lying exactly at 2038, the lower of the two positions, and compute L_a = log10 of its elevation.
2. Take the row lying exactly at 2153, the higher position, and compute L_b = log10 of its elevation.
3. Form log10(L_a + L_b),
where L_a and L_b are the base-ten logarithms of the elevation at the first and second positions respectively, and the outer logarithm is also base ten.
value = 0.713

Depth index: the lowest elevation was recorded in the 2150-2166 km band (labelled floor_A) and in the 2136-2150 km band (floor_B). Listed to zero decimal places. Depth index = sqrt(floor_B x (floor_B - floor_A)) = 0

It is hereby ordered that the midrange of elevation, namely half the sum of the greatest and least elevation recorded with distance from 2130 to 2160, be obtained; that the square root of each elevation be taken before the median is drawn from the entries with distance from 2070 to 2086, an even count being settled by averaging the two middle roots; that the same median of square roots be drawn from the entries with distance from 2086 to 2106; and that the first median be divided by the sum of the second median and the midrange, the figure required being 0.0485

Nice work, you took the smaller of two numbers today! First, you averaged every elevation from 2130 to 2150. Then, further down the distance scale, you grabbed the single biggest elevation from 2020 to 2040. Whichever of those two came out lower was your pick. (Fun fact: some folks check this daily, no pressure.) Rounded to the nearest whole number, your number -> 383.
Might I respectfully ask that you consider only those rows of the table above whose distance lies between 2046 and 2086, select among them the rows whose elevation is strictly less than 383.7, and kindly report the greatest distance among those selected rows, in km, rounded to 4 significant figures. 2083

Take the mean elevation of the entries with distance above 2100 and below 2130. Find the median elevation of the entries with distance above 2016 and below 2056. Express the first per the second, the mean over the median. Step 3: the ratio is 1.03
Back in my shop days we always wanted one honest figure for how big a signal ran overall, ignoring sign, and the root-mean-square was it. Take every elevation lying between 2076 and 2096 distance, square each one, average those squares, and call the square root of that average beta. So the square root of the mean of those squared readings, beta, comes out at 380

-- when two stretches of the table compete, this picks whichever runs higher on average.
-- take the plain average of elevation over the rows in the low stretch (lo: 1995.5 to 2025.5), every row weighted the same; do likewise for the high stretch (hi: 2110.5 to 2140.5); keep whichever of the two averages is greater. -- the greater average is 387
